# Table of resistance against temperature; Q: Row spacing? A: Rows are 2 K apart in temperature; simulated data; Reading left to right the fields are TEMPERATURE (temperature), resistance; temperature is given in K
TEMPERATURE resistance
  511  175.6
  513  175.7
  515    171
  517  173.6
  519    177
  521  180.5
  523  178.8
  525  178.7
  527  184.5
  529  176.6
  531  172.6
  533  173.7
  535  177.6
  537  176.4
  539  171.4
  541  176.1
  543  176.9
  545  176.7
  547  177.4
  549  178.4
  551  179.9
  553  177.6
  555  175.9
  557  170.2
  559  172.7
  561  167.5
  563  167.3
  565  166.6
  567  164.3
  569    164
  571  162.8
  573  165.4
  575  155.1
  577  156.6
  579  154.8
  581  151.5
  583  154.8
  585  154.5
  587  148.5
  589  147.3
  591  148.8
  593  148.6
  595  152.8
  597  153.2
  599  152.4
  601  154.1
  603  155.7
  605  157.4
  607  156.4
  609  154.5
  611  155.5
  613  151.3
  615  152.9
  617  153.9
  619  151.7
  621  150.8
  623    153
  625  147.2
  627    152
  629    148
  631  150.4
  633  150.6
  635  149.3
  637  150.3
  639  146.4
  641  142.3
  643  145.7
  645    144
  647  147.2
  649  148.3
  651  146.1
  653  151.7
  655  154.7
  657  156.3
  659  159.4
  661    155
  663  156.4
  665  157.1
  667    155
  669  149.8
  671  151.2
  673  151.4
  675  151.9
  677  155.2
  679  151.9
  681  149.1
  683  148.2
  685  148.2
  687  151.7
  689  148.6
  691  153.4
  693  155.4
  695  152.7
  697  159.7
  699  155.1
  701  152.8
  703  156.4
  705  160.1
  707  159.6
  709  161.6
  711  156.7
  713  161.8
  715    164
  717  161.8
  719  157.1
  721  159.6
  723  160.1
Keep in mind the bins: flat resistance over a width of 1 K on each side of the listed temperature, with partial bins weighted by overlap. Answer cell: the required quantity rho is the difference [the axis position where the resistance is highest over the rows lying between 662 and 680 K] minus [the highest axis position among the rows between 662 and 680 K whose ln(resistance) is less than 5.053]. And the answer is -14 K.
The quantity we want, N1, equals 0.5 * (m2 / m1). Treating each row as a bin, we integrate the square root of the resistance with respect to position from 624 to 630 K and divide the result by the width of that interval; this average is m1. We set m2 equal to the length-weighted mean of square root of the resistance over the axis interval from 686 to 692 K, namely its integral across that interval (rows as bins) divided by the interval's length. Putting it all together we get 0.504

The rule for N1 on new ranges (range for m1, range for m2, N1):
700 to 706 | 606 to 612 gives 0.498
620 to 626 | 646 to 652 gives 0.495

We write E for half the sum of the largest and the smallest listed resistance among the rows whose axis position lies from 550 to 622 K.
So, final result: 164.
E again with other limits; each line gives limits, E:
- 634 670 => 151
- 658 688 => 154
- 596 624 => 154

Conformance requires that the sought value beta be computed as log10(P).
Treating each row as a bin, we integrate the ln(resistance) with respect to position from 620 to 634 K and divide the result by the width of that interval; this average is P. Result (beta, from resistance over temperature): 0.700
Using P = 5.01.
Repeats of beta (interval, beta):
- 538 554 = 0.714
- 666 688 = 0.701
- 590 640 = 0.701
